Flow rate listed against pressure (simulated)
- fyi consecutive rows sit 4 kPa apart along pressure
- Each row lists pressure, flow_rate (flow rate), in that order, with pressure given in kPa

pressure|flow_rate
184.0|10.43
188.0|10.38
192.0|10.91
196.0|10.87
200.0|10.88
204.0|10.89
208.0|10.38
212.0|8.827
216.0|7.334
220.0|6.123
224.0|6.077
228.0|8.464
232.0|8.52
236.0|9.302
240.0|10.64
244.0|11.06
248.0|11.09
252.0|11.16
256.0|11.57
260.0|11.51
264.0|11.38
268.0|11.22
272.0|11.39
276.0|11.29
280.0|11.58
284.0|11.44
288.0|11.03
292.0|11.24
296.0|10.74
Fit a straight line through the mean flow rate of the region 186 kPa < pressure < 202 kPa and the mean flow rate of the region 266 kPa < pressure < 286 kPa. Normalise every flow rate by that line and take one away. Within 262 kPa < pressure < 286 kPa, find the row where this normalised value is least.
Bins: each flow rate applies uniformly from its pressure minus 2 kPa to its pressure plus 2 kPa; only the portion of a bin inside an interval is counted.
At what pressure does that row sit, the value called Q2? 268.0 kPa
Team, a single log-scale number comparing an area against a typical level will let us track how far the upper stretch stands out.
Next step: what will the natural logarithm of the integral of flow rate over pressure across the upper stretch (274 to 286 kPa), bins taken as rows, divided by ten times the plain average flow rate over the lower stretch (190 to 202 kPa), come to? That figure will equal 0.23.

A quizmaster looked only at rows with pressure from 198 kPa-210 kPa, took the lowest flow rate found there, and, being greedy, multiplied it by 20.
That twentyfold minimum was 208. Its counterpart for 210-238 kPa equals 122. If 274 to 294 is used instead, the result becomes 221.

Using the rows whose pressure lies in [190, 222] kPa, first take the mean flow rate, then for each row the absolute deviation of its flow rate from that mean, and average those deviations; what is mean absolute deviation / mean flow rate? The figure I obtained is 0.165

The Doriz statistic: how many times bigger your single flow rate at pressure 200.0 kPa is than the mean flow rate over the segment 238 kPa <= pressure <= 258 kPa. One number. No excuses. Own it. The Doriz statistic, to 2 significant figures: 0.98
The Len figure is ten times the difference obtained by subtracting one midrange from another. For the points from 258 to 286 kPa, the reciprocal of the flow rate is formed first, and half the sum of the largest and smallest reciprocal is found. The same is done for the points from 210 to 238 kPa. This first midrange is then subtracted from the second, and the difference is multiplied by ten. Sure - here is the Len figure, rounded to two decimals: 0.48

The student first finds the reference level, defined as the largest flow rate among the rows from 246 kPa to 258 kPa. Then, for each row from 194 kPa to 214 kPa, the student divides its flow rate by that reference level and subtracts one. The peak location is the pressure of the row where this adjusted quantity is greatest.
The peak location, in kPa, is 204.0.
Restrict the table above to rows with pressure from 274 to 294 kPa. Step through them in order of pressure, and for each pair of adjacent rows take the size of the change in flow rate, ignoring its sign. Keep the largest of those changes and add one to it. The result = 1.4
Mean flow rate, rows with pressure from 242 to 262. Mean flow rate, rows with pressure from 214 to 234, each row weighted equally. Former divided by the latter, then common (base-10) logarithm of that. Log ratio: 0.19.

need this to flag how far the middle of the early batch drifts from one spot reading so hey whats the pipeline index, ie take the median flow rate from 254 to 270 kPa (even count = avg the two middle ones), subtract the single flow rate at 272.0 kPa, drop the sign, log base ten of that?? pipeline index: -1.3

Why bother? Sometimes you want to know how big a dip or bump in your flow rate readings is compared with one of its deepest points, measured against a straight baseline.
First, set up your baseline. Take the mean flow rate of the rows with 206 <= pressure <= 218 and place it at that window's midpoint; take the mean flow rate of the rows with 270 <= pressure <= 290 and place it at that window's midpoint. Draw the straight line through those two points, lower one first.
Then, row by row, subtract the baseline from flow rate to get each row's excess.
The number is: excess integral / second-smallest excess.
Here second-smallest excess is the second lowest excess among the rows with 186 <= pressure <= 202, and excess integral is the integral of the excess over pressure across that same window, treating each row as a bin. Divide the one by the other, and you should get 17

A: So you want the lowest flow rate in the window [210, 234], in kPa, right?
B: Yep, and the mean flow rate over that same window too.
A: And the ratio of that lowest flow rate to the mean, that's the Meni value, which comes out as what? 0.804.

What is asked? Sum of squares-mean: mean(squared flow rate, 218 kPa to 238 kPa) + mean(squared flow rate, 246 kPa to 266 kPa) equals 190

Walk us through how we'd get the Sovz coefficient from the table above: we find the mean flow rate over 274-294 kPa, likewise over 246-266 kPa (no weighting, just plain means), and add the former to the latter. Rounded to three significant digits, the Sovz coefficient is 22.7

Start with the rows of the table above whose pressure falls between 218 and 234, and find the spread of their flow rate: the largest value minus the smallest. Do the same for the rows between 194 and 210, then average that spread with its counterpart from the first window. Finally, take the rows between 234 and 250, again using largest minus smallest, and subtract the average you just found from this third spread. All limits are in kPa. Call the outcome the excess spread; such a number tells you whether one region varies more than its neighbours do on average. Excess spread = 0.31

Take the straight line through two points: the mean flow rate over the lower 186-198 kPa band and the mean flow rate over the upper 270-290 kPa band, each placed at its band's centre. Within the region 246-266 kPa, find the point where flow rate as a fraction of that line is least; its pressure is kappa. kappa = 248.0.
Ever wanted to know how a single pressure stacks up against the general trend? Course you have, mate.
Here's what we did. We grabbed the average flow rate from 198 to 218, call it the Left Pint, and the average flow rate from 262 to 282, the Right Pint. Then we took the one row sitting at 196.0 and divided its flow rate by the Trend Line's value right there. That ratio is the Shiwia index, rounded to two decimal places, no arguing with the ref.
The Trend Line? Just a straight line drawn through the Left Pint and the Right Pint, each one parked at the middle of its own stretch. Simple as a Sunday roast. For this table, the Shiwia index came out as 1.16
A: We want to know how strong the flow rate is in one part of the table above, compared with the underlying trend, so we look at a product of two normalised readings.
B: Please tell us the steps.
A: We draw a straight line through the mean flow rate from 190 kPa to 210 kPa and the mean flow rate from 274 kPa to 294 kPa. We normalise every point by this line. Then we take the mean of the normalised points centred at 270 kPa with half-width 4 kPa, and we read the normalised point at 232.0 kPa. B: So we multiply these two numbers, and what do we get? 0.78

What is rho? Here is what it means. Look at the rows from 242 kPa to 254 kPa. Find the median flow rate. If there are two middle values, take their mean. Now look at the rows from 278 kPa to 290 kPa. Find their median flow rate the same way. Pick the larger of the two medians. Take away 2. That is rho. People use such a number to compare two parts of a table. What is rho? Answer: 9.44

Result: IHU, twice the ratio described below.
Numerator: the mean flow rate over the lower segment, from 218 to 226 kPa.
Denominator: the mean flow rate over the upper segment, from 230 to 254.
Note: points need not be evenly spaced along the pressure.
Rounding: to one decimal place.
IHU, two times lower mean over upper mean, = 1.2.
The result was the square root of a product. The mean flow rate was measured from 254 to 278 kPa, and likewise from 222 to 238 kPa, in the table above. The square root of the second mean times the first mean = 9.6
